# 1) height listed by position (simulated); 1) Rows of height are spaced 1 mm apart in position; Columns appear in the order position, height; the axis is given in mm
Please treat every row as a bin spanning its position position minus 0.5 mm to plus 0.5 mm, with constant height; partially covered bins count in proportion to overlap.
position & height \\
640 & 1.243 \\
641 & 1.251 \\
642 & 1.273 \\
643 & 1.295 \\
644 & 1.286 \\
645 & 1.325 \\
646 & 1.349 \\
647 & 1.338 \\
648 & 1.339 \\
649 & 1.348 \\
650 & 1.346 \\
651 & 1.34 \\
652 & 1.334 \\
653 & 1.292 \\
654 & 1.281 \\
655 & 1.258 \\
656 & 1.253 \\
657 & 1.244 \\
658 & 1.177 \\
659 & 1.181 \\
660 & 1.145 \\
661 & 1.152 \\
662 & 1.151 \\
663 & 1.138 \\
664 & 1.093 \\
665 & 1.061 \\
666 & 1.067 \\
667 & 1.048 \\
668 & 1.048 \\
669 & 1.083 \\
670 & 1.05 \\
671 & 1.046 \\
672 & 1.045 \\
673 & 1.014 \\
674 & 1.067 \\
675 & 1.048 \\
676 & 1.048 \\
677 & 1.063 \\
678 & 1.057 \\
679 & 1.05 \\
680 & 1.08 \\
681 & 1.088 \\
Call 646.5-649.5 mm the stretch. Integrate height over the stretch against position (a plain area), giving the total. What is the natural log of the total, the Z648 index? 1.39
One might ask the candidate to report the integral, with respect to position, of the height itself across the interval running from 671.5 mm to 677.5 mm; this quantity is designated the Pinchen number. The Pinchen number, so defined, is 6.3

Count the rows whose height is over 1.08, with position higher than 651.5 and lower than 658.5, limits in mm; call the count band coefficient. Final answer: 7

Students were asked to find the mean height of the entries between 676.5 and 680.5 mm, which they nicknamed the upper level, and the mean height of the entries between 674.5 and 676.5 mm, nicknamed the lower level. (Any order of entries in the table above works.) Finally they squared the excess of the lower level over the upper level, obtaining 0.00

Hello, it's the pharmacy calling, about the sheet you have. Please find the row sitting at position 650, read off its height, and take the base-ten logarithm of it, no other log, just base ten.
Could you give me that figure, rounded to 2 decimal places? 0.13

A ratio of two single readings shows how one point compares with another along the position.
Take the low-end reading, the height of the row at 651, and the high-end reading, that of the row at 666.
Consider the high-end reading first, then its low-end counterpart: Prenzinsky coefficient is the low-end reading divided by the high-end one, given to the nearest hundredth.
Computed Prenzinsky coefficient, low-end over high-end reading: 1.26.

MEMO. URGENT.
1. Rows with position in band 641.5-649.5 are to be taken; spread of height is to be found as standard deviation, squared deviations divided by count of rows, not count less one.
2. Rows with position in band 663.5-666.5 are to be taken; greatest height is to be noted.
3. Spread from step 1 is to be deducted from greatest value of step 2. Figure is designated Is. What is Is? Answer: 1.06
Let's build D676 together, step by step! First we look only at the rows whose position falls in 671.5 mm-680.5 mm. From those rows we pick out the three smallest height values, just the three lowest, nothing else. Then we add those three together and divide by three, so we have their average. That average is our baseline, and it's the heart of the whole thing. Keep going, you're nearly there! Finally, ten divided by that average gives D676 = 9.7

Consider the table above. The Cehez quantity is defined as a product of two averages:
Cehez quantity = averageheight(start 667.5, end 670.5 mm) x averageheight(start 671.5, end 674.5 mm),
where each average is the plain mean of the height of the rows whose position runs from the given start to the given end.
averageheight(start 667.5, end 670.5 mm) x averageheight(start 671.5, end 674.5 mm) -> 1.10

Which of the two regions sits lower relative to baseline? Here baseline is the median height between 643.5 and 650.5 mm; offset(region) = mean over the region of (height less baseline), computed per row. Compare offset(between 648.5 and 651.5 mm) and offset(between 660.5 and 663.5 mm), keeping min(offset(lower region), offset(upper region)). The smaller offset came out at -0.19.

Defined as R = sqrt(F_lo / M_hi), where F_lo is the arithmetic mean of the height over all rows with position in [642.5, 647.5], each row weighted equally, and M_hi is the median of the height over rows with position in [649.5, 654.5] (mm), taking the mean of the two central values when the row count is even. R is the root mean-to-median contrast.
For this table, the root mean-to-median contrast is 0.99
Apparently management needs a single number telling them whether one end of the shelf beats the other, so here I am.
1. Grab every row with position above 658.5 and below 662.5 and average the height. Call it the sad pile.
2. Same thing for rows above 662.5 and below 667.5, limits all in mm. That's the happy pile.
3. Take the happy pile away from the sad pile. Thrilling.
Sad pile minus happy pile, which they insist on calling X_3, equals 0.08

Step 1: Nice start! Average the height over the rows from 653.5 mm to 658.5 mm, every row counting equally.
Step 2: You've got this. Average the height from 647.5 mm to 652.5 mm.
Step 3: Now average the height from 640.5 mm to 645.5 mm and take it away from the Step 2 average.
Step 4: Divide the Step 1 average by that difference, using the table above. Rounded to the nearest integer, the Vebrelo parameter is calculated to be 22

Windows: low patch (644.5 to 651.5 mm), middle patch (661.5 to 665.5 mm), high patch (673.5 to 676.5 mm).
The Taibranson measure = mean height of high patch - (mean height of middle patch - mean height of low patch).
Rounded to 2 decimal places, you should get 1.28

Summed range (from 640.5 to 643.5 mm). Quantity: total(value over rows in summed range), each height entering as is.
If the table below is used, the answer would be 3.8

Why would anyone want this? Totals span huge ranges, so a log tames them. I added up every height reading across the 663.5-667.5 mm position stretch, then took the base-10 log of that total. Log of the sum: 0.63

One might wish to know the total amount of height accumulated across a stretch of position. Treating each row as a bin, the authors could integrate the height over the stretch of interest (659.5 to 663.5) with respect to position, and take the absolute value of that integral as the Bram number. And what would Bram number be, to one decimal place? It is 4.6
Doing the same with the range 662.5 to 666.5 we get 4.4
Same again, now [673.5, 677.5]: 4.2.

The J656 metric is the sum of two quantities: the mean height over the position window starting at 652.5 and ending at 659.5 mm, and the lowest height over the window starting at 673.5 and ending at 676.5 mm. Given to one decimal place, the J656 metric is 2.3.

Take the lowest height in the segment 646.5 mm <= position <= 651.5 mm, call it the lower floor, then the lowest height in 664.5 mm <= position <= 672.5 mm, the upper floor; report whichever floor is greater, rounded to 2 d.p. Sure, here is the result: 1.34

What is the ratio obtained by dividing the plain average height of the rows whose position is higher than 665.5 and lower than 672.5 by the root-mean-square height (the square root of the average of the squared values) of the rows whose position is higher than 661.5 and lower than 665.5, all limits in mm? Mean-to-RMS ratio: 0.95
